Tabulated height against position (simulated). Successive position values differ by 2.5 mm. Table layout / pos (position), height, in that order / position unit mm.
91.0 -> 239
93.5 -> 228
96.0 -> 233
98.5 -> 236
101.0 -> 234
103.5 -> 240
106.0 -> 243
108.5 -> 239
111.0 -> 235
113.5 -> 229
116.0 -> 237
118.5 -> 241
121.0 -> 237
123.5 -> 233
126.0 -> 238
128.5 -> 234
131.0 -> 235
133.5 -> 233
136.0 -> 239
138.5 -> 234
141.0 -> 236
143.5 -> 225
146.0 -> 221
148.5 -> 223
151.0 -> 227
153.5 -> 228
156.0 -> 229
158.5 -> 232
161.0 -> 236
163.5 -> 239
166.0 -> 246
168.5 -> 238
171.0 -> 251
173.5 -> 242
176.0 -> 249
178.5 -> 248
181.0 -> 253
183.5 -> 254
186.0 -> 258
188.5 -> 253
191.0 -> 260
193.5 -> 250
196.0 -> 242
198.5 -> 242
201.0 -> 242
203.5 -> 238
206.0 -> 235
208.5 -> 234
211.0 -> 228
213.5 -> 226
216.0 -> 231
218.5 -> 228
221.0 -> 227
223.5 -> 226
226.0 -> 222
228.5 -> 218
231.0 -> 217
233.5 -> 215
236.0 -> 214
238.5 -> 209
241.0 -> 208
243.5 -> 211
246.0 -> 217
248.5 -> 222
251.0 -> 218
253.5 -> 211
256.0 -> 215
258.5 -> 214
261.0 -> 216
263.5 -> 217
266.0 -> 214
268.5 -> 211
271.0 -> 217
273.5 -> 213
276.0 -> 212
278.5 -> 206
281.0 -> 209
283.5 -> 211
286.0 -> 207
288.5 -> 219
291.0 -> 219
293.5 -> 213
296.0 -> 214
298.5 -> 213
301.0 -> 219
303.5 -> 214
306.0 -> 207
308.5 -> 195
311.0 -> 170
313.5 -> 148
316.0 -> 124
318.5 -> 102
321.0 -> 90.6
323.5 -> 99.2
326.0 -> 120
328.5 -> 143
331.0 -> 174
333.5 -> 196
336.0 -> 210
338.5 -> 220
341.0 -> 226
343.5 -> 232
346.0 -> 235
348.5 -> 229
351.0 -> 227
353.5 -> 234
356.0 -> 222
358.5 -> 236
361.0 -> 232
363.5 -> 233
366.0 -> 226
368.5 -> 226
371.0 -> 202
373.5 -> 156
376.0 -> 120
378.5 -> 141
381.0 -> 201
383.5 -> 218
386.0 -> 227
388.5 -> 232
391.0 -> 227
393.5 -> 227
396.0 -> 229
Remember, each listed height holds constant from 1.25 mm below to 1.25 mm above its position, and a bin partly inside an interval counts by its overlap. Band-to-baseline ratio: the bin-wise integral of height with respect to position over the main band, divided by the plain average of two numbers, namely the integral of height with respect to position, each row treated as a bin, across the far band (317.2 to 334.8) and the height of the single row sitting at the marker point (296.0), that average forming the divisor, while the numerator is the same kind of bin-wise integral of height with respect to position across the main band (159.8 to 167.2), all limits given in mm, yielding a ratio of 1.4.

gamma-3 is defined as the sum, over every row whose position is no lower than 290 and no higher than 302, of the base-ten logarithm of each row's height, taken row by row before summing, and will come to 11.7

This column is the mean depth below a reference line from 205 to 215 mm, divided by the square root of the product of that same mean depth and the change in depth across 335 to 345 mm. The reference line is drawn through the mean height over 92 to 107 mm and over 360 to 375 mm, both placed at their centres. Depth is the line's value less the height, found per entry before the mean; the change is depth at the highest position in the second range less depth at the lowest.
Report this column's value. -0.5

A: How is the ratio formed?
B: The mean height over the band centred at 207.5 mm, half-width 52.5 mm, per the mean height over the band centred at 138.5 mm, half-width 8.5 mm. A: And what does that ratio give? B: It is 1.00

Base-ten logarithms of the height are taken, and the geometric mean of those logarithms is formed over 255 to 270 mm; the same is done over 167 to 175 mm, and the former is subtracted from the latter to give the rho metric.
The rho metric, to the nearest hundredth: 0.06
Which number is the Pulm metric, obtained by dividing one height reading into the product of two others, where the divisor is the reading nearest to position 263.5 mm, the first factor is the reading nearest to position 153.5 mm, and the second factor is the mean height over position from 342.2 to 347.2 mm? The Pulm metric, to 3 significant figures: 245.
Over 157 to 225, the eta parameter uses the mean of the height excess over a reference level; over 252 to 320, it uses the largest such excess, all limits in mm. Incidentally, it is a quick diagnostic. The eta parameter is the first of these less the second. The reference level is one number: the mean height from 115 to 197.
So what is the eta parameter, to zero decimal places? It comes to 22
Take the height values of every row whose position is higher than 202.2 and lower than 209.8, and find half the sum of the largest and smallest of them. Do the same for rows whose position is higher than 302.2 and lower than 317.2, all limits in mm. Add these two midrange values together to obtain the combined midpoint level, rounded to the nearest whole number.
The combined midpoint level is 405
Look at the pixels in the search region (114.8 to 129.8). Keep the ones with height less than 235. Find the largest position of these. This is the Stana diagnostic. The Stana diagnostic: 128.5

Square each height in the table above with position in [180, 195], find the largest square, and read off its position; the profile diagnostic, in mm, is 191.0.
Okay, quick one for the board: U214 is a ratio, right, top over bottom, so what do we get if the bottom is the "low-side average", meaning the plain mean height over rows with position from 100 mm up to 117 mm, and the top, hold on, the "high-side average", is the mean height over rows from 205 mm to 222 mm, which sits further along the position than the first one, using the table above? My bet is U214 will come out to 0.97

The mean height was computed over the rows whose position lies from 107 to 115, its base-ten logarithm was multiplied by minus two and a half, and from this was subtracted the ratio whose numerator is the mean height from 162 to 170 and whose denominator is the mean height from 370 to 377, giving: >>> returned -7.44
